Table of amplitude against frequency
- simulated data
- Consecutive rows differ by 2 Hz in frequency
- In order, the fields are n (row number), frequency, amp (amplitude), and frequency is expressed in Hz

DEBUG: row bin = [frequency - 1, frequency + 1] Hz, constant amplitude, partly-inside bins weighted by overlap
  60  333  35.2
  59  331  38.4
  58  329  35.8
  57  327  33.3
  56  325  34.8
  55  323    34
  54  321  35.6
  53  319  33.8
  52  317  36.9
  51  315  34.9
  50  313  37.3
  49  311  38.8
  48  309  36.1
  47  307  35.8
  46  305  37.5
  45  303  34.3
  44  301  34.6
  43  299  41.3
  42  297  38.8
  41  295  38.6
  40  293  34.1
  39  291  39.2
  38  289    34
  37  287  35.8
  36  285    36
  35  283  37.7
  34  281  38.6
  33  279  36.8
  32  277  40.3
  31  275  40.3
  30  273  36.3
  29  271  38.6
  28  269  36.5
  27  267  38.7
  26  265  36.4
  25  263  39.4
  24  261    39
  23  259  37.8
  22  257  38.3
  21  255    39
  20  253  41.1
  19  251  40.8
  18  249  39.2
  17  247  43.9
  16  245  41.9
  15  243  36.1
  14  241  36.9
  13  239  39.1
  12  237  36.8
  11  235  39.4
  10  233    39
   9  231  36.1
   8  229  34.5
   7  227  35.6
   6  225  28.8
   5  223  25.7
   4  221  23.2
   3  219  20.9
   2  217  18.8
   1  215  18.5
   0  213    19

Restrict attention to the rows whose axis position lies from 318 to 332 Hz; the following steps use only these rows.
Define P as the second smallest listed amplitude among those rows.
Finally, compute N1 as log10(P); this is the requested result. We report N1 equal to 1.53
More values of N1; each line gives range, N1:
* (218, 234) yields 1.37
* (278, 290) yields 1.55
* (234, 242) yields 1.57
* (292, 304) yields 1.54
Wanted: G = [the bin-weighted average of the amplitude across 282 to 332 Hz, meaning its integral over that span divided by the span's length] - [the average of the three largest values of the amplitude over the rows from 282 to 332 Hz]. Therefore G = -3.5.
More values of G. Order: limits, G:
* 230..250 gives -2.9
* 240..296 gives -4.0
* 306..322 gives -1.5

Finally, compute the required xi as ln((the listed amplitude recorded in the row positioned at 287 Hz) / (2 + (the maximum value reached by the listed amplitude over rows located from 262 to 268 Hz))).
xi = -0.15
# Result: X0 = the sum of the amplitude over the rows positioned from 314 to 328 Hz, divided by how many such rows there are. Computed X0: 34.8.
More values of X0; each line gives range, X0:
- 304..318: 36.8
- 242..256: 40.3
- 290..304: 37.3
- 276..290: 37.0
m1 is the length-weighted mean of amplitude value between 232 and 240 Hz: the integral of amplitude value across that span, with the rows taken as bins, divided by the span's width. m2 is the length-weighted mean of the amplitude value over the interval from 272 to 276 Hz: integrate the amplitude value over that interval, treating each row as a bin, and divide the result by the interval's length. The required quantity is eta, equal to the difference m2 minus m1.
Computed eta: -0.3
